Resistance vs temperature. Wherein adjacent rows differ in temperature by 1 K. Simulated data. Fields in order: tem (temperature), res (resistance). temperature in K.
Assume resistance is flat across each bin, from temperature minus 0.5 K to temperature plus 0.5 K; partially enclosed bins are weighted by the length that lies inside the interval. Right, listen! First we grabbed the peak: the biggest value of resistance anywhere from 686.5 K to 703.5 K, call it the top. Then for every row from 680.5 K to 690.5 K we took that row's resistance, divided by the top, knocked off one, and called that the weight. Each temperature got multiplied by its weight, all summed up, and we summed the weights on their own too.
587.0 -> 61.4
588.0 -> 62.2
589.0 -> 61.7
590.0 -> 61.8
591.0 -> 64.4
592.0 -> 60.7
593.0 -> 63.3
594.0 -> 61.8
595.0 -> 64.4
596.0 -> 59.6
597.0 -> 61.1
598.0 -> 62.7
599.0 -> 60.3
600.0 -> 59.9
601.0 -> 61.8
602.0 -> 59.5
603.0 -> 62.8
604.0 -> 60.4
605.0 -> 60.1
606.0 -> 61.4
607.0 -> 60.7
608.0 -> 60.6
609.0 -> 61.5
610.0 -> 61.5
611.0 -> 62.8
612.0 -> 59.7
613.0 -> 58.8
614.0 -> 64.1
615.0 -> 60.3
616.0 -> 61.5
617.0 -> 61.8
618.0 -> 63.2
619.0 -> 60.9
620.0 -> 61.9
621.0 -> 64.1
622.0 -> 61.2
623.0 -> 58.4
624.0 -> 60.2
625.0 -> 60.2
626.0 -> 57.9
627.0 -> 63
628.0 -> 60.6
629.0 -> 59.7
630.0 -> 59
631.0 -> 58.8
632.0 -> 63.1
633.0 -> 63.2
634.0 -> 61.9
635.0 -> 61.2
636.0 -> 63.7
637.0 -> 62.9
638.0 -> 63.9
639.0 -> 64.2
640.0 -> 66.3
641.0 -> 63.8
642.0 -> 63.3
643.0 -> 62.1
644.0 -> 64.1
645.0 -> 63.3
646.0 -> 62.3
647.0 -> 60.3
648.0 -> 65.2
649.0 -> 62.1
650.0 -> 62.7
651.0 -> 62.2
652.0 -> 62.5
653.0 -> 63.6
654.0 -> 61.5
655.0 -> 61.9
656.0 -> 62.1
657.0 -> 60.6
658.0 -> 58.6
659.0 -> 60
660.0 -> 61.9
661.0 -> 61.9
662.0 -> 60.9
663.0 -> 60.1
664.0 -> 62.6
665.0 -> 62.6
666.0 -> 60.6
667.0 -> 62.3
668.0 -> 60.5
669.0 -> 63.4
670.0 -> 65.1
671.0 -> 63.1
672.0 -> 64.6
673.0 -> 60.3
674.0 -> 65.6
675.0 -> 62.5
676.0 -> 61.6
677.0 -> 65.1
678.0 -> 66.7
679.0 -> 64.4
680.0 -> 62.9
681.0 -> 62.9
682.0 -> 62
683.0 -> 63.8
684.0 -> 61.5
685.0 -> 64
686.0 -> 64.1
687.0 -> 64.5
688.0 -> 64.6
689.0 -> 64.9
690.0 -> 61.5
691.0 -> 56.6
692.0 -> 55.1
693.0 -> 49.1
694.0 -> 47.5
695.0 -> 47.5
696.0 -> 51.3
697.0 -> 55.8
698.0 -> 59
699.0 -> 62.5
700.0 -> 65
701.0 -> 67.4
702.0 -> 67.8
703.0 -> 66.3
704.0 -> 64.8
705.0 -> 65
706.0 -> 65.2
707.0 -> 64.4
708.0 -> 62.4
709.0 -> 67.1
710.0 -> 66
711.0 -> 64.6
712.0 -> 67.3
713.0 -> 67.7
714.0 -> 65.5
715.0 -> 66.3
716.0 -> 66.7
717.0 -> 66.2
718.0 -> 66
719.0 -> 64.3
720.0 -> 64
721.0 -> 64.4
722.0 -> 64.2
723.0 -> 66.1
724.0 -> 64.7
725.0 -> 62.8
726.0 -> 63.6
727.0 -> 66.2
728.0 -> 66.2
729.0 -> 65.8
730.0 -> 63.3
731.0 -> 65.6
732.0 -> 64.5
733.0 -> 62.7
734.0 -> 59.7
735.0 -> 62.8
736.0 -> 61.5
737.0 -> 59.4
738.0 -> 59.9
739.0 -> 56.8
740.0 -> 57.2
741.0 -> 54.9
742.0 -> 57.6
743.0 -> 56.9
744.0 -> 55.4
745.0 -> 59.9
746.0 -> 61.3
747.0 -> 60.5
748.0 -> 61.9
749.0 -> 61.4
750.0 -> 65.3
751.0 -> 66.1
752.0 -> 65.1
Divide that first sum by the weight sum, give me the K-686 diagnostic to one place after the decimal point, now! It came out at 685.3 K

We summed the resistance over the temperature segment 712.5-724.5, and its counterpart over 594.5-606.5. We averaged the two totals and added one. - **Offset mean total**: 761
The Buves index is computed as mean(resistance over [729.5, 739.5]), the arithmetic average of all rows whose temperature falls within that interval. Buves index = 61.6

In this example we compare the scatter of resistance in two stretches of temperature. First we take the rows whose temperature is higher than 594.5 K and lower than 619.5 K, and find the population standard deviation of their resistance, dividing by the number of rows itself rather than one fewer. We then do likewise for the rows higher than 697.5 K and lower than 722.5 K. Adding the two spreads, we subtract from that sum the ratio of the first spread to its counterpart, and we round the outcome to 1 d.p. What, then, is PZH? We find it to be 2.6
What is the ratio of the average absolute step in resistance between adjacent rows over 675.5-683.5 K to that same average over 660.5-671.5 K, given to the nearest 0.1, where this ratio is 1.0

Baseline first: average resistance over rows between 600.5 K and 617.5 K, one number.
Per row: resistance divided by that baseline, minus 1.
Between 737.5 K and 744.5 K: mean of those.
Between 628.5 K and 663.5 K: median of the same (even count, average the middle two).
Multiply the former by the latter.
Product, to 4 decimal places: -0.0011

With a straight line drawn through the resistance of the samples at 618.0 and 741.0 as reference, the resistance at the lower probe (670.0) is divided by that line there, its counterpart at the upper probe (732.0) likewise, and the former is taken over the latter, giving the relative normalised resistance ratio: 0.94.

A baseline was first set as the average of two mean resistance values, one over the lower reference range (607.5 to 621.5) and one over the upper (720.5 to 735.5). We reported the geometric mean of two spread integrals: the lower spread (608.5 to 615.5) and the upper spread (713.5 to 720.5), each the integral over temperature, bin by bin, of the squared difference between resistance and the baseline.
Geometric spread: 47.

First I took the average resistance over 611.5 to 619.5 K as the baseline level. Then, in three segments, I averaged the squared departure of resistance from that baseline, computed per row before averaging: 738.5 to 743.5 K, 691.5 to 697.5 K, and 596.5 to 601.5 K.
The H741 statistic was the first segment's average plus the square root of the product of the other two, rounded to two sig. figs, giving 33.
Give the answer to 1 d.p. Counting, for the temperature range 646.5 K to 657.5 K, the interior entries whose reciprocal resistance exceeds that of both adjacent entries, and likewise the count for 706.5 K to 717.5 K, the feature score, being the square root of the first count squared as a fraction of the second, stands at 1.7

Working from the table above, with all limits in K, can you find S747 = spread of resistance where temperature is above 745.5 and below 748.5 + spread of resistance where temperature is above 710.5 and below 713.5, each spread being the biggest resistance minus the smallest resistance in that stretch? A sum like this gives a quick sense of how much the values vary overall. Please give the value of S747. 4.5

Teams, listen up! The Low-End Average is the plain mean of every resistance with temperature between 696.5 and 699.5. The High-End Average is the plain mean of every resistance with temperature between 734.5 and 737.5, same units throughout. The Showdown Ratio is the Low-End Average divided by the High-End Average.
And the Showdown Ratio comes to 0.97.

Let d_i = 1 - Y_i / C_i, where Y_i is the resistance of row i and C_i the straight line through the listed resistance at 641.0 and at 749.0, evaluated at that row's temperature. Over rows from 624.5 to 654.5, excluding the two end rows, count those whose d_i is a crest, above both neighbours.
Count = 8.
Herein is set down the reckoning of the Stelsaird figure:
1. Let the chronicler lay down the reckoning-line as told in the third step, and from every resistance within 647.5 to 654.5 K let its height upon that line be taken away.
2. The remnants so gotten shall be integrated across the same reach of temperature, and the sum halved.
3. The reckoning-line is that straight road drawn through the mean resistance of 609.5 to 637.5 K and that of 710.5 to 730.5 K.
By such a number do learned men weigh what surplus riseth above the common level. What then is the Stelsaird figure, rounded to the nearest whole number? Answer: 1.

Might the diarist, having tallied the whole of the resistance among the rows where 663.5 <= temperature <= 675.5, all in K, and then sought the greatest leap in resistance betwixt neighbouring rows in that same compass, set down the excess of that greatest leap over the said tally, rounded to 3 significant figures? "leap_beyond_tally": -748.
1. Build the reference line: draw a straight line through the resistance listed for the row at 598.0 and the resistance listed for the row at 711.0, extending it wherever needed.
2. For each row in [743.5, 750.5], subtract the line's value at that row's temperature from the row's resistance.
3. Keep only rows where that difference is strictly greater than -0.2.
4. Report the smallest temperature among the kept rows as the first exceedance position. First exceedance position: 750.0 K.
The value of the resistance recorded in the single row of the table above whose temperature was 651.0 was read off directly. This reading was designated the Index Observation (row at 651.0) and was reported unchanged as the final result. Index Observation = 62.2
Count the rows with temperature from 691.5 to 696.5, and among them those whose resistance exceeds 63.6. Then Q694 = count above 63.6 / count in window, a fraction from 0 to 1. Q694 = 0.00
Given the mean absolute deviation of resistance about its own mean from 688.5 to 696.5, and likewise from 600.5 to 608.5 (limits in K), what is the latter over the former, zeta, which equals 0.2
